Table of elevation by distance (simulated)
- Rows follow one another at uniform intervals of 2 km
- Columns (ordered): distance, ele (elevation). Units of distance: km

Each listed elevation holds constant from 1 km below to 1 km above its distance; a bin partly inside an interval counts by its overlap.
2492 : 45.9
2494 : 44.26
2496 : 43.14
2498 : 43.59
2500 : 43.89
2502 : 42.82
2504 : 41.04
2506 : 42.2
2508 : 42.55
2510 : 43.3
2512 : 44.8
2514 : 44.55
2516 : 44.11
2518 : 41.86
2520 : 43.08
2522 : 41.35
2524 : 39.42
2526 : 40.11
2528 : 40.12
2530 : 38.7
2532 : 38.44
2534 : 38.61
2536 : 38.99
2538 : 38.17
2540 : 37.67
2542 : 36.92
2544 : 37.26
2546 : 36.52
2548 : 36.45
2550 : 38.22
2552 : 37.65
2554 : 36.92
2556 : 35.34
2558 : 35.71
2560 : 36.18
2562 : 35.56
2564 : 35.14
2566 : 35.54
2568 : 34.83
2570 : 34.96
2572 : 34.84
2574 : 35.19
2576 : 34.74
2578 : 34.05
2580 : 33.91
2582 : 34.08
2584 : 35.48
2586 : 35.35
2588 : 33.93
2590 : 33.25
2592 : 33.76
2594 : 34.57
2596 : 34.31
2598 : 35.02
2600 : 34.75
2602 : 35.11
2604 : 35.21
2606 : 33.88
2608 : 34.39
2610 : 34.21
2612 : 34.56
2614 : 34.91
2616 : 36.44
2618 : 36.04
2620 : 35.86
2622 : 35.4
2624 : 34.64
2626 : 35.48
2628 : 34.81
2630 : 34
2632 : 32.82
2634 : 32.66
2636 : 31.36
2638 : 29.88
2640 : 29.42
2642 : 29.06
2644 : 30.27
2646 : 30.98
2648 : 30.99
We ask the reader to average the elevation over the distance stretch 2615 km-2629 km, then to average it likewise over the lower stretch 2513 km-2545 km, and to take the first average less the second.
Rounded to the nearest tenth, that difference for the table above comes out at -4.4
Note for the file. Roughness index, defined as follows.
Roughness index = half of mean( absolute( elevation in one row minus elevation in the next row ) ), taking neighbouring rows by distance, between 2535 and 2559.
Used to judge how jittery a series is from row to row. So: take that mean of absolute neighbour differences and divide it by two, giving 0.37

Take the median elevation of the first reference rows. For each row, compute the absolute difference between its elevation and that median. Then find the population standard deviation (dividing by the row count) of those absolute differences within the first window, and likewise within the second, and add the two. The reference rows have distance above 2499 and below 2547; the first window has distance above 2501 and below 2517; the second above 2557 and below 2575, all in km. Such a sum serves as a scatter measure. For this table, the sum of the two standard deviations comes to 1.6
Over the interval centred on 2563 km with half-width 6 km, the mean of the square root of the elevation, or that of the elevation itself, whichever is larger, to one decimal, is 35.5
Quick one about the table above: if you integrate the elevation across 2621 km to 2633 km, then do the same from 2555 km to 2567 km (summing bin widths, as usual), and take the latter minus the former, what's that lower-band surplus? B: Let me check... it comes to 13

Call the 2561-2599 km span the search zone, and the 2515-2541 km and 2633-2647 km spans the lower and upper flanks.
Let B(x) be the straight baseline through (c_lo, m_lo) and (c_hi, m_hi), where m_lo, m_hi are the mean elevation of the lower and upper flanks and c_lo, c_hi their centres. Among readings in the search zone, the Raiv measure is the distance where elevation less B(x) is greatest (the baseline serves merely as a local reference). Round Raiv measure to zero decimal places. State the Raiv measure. 2598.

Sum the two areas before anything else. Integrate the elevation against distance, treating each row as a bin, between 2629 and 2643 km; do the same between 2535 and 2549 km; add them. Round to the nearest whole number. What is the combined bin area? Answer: 962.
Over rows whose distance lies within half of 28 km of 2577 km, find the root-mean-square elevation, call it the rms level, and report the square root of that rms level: 5.89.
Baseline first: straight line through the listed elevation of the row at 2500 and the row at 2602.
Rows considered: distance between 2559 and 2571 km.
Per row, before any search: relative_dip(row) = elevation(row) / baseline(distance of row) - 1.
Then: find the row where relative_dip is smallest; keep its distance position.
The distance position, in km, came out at 2564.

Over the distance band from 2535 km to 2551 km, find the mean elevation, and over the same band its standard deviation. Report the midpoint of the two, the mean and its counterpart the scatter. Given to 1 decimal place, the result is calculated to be 19.2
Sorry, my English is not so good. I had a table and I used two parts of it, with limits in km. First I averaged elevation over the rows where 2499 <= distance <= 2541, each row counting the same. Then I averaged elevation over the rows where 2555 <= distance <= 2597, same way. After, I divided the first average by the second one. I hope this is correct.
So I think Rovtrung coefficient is 1.185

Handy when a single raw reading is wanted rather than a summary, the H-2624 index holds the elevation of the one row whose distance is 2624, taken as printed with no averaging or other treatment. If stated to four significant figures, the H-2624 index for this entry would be 34.64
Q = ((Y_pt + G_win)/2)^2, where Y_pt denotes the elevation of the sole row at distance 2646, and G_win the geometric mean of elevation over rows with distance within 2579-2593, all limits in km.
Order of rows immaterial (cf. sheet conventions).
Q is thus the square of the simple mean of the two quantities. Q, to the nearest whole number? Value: 1064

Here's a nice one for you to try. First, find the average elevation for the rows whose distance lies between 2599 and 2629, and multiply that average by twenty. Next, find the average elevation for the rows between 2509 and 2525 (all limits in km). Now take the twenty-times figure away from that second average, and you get -658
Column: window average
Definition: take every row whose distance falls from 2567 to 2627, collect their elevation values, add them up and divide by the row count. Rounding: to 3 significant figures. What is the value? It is 34.8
